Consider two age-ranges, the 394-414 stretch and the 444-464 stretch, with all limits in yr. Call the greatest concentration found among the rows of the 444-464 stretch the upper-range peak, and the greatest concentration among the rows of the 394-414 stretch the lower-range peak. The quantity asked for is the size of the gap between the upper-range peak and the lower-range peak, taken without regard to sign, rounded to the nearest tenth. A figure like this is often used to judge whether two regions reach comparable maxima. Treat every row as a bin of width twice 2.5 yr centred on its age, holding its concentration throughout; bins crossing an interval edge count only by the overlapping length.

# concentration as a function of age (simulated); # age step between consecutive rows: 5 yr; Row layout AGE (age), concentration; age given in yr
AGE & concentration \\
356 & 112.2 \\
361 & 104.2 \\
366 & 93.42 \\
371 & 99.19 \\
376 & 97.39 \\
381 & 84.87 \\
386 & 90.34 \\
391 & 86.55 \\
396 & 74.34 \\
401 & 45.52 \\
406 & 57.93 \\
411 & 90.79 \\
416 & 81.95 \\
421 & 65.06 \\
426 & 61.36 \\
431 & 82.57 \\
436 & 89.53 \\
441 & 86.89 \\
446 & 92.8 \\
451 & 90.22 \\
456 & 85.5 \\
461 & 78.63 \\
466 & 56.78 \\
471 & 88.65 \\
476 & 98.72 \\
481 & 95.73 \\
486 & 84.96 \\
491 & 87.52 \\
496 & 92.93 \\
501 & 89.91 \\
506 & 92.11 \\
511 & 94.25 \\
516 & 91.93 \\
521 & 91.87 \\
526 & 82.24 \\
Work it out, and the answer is 2.0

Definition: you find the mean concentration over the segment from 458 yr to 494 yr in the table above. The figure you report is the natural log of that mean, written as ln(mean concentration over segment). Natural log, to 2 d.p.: 4.44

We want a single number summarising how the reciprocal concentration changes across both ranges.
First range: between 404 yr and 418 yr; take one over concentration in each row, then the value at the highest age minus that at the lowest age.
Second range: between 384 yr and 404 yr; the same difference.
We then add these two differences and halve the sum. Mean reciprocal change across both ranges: 0.0029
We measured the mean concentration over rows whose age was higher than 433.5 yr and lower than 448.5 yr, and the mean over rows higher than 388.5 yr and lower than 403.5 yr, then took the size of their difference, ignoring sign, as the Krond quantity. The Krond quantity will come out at 21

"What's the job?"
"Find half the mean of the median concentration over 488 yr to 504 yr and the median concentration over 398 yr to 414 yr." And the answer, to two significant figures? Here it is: 37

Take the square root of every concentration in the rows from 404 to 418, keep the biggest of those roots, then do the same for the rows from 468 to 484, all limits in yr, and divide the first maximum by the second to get 0.96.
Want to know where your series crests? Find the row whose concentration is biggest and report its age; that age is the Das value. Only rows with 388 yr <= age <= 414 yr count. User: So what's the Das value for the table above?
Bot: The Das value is 411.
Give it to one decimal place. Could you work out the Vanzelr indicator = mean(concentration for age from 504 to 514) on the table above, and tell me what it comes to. 93.2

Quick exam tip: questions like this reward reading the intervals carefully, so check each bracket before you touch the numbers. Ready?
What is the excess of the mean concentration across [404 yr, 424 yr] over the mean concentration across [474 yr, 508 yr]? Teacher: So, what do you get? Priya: -18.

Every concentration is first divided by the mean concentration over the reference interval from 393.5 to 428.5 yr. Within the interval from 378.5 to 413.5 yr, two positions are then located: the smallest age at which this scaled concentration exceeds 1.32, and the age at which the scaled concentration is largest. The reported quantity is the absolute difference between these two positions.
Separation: 25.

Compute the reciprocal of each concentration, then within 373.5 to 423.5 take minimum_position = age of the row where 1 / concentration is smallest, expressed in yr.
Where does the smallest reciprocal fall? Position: 376 yr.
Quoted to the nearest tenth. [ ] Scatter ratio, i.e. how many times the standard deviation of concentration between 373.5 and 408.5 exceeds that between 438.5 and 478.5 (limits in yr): 1.5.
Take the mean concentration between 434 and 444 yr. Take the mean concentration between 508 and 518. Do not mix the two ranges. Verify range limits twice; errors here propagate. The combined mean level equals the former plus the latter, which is 181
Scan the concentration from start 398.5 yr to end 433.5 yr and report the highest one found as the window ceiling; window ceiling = 90.79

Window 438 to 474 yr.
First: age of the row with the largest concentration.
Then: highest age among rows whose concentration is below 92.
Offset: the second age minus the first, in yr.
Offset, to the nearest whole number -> 25 yr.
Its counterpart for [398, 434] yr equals 20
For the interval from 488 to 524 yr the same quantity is 10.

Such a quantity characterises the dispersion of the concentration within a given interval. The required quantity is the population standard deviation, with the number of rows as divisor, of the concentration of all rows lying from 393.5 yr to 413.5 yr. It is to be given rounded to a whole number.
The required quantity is 17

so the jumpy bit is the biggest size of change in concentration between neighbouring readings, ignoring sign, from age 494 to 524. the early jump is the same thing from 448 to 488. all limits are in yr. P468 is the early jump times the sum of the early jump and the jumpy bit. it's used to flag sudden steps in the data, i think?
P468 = 1112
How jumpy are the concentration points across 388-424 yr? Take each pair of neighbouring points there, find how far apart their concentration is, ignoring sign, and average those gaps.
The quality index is 19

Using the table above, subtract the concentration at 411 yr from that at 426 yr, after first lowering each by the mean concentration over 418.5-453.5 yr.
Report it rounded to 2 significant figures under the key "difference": -29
